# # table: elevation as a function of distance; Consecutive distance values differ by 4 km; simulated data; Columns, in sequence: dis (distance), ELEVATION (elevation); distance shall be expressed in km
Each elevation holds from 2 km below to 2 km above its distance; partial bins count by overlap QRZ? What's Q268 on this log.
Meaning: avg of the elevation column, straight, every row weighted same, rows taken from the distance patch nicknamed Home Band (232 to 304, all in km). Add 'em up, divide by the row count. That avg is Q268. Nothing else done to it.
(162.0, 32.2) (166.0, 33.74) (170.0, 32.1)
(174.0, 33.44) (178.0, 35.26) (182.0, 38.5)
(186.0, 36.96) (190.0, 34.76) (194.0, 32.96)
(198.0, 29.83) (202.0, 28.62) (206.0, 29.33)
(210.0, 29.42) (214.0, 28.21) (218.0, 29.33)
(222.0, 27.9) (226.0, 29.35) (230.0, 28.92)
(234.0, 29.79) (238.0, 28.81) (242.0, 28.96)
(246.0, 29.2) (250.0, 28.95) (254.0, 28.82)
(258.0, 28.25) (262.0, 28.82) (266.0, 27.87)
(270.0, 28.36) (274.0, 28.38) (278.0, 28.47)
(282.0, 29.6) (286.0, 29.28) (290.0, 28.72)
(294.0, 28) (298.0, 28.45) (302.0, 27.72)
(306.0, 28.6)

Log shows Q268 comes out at 28.7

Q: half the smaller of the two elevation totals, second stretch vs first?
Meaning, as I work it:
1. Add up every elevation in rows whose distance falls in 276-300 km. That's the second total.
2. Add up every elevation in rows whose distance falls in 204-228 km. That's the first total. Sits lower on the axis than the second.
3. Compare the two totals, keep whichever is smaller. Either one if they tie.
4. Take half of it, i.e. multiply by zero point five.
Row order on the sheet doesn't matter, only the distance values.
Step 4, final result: 86.3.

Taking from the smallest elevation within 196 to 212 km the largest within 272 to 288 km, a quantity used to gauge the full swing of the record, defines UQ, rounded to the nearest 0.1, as -1.0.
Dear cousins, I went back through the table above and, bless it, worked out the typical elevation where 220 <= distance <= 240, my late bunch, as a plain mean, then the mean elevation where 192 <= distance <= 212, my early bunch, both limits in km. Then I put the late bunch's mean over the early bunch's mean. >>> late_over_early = 0.96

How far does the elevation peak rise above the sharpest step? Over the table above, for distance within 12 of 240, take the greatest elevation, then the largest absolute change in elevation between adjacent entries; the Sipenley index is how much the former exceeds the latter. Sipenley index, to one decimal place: 28.8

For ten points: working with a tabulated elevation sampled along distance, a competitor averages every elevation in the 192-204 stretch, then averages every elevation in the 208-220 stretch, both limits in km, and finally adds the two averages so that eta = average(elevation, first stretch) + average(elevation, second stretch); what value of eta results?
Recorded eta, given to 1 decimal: 59.5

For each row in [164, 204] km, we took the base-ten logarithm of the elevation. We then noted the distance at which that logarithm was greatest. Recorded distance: 182.0 km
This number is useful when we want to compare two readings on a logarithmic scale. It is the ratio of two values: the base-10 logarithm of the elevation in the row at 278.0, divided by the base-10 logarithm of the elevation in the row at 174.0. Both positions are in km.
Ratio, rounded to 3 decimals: 0.954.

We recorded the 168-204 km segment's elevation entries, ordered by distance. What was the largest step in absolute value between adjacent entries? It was 3.24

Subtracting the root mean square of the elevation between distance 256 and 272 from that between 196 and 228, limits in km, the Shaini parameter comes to 0.7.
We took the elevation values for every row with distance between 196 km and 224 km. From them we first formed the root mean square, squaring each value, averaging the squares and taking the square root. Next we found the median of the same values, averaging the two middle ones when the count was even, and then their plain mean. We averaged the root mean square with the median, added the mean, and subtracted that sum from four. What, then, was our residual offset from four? -54.1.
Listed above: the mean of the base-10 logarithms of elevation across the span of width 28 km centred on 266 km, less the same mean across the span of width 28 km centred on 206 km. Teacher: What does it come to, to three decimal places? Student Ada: -0.018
